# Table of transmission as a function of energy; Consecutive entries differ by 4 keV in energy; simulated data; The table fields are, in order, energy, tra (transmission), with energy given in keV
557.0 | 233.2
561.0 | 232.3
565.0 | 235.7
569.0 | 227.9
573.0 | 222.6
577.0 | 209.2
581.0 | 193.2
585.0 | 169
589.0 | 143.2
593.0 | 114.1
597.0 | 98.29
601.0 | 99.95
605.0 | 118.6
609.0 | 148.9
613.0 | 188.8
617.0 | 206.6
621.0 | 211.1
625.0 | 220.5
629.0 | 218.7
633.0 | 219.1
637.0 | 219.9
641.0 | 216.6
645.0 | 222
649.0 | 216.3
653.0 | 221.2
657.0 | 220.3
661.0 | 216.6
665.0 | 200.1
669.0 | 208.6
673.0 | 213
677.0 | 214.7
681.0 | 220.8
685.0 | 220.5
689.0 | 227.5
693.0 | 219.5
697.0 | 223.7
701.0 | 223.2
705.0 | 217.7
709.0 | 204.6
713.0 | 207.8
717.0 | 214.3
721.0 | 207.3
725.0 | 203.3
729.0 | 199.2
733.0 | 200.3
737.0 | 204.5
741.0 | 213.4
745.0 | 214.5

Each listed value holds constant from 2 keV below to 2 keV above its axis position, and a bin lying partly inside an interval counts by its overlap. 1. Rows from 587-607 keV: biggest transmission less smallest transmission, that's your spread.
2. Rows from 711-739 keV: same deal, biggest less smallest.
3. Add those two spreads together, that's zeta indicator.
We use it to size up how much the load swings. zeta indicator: 60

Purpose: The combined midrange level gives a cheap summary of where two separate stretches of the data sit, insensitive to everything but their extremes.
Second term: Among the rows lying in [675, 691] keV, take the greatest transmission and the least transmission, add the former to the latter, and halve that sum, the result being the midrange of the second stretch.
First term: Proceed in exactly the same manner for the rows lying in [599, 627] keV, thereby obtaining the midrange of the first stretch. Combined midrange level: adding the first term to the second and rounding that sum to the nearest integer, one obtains 381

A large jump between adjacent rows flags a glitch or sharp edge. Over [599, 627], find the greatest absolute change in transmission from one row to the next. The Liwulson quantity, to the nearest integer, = 40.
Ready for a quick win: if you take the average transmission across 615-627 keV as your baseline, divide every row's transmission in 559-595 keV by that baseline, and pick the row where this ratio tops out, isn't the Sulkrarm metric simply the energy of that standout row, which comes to 565.0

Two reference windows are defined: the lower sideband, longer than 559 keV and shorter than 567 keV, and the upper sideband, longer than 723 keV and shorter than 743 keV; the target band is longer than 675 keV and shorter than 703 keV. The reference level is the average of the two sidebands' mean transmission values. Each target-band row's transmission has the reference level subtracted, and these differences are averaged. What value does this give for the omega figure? 2.3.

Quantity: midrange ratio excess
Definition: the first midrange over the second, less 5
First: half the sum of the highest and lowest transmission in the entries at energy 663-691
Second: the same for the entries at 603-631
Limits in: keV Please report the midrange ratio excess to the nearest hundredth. -3.74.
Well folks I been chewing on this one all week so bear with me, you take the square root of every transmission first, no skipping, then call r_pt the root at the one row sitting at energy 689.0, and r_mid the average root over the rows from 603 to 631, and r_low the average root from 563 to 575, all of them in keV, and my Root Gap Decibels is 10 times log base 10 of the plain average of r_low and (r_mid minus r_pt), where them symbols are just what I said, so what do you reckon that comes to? 8.35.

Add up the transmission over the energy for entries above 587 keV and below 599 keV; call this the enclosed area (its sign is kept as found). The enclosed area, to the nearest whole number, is 1422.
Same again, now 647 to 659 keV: 2631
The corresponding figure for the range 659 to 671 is 2501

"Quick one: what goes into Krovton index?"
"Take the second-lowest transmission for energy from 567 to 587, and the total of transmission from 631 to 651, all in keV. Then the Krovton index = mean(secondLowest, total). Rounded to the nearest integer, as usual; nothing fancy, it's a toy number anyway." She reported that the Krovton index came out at 644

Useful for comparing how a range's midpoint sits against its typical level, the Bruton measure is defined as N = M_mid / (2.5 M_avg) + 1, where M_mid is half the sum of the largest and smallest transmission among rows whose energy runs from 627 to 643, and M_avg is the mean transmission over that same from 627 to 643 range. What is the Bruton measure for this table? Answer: 1.40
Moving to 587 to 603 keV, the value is 1.42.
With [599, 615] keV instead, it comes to 1.42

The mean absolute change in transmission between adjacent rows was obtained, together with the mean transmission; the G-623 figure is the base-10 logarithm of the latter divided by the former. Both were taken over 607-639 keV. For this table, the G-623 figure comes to 1.28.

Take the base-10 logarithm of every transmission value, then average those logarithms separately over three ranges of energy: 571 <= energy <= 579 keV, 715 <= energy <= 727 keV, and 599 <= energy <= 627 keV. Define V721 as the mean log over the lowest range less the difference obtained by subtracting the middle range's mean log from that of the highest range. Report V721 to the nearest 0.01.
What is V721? 2.23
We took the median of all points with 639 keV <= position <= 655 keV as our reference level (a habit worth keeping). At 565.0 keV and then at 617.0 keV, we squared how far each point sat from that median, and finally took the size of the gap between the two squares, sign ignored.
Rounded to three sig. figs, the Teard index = 131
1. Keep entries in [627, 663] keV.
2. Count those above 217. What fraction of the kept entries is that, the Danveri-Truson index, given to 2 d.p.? 0.67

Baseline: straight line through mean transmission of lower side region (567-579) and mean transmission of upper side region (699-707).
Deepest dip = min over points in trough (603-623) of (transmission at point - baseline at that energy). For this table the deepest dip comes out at -101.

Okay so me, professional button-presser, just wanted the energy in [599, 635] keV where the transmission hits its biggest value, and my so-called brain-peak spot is 625.0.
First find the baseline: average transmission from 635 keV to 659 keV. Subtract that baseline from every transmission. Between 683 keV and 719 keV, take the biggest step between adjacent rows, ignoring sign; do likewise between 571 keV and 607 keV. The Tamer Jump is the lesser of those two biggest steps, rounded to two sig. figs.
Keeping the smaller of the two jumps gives 13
